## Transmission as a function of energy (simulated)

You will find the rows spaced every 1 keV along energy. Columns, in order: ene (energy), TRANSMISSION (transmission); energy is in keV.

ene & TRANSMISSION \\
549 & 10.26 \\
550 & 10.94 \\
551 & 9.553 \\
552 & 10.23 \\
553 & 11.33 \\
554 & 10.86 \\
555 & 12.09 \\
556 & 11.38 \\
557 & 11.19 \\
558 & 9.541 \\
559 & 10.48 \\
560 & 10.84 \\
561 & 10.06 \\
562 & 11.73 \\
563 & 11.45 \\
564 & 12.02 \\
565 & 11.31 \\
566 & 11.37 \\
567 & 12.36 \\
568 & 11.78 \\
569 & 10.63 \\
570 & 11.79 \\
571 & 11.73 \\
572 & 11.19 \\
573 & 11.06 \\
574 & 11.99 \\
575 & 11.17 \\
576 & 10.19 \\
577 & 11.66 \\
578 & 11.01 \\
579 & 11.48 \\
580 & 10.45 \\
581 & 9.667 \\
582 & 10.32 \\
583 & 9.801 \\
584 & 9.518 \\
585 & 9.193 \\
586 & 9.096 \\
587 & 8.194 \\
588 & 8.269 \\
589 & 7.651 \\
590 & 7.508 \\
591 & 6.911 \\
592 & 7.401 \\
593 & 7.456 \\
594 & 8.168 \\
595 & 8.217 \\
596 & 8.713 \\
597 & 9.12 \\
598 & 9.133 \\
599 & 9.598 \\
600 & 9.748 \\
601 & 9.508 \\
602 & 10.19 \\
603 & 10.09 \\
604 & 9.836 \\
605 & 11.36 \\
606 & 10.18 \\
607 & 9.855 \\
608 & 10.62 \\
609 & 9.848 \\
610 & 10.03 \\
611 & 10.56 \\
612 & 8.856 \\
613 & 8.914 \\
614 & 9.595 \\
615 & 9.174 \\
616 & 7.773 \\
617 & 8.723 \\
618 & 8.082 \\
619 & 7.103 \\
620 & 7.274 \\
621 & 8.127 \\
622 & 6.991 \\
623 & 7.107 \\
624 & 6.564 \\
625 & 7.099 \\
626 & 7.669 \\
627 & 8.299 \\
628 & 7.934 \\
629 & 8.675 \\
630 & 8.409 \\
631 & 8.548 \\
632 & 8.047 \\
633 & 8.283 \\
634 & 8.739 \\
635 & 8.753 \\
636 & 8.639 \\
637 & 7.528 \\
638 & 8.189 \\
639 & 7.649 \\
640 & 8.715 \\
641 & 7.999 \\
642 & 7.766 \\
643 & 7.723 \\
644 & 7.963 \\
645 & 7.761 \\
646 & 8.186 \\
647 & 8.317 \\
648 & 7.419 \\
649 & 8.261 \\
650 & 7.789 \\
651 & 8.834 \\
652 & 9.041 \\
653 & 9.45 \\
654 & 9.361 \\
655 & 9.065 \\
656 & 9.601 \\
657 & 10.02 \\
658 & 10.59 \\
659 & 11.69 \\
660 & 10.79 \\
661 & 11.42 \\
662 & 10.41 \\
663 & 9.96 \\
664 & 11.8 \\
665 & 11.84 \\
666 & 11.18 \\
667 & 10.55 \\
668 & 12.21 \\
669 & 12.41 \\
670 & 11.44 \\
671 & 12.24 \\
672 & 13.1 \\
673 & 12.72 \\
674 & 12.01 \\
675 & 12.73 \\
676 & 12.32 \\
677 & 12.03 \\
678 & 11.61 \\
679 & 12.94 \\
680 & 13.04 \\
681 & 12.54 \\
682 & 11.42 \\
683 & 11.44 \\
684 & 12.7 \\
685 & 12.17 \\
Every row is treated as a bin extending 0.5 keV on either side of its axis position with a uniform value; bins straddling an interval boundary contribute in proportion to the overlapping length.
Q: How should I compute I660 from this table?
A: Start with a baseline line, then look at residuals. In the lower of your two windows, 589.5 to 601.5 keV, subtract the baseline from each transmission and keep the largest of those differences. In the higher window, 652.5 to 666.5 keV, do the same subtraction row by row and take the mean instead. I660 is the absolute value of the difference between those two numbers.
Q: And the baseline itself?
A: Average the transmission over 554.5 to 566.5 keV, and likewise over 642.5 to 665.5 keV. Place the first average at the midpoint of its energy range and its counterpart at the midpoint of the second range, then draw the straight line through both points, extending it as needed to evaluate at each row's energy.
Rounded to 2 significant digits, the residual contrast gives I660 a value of 1.8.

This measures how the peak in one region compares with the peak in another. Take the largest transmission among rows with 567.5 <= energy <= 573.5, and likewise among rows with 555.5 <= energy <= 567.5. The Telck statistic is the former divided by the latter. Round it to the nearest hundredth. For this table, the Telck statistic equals 0.95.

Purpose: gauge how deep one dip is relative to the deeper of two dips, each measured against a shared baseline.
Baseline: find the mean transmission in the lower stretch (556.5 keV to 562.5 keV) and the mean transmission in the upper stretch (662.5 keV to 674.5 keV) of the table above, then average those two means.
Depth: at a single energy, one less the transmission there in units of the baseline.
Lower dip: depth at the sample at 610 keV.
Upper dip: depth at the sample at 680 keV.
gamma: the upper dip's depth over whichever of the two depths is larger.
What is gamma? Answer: -1.5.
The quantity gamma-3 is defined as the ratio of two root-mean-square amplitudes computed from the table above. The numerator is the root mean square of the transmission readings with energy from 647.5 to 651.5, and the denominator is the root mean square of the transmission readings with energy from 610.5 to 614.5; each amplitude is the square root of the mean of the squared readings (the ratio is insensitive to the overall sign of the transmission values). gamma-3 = 0.85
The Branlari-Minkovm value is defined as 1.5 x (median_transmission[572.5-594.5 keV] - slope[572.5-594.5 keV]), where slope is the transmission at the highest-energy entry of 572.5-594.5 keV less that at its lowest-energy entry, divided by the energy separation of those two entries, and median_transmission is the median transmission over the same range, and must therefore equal 14.6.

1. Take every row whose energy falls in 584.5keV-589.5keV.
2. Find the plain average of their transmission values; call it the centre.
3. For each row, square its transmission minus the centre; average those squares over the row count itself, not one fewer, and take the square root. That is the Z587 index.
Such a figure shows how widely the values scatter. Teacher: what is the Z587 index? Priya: 0.58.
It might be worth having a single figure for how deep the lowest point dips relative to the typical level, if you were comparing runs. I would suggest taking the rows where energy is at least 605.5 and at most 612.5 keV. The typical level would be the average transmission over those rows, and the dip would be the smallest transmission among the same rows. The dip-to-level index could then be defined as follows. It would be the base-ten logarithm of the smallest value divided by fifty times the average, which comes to -1.751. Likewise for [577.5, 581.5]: -1.741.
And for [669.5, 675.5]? -1.733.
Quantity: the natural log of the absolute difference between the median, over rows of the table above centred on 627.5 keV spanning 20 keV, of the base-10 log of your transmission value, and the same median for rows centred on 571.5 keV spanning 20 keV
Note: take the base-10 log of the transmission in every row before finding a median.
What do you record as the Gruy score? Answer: -1.9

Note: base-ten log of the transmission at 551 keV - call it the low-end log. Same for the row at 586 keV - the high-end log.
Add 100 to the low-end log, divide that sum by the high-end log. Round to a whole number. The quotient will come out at 105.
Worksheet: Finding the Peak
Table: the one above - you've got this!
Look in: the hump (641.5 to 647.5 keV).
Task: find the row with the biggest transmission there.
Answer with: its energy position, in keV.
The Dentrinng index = 647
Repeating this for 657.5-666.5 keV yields 665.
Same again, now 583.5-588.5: 584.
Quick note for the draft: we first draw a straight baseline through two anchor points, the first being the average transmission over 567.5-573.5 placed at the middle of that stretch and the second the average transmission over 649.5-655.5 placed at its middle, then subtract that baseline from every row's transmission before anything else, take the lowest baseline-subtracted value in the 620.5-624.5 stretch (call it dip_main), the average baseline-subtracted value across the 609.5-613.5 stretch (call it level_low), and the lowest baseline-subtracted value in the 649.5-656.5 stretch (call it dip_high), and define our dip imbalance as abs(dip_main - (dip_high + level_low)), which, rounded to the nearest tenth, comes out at 1.4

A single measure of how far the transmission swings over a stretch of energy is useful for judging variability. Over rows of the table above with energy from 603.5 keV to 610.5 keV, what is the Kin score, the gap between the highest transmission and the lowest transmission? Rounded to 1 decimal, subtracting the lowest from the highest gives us 1.5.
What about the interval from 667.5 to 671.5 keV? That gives 1.0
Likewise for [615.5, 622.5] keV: 1.7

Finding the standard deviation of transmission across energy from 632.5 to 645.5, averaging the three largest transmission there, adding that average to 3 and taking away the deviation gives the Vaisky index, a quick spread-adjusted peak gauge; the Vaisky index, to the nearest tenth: 11.3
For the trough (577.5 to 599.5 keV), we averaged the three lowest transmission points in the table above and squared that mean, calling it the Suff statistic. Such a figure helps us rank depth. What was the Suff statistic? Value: 53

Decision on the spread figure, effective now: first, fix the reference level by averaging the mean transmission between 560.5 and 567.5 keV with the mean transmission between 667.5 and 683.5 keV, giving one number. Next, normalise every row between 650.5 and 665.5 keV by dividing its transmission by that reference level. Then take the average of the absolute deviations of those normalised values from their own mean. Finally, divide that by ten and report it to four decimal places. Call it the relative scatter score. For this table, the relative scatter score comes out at 0.0076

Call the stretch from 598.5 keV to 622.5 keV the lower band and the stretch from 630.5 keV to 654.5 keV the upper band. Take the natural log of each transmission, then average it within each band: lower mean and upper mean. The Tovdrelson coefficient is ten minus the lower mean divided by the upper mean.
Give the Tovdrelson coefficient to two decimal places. 8.95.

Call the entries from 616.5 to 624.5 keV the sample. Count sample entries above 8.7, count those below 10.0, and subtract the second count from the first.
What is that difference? -7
